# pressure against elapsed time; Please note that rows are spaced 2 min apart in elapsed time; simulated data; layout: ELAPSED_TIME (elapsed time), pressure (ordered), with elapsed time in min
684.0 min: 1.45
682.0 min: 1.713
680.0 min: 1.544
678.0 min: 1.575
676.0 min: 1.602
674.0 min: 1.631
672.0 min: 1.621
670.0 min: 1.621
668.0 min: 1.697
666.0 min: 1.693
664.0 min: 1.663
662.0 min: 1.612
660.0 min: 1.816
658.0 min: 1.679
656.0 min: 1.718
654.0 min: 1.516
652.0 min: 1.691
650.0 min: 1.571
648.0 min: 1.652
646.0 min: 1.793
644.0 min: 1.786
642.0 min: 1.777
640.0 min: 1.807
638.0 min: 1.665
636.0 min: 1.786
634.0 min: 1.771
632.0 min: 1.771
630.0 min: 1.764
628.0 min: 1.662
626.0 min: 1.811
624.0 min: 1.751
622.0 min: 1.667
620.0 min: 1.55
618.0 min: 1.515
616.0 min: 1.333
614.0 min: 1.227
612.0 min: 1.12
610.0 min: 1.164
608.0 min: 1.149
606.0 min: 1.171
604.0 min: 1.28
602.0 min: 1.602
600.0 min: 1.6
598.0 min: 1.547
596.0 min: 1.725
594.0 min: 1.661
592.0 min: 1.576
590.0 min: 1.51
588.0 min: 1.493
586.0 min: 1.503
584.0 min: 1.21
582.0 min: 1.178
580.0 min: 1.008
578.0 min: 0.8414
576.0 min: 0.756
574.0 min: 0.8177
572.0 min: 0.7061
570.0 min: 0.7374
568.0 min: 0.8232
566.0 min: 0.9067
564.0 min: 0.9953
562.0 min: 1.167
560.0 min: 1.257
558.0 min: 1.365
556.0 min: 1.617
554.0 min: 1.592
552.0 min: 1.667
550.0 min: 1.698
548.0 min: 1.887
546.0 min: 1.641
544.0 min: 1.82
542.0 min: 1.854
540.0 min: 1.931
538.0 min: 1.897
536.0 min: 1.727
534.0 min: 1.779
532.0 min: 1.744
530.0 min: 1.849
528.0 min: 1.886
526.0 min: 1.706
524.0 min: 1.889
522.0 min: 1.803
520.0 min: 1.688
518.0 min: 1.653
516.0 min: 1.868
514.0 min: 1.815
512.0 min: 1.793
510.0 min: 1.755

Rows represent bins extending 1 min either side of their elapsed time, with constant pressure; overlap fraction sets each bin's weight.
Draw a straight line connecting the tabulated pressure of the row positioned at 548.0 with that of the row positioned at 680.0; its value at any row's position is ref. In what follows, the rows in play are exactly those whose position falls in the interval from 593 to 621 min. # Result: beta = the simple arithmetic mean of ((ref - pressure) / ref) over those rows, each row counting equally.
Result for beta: 0.19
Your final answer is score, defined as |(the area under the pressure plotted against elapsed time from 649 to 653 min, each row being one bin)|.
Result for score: 6.52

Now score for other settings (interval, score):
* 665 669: 6.78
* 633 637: 7.11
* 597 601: 6.29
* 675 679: 6.35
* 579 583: 4.37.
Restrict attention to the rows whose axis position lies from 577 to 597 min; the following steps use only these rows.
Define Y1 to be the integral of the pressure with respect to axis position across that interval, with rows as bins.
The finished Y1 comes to 27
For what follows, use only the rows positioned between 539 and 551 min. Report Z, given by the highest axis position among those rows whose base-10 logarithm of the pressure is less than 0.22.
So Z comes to 546.0 min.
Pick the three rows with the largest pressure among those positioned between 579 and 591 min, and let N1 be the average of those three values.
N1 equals 1.50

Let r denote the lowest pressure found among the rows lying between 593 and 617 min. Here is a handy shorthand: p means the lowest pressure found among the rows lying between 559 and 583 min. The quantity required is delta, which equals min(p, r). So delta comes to 0.71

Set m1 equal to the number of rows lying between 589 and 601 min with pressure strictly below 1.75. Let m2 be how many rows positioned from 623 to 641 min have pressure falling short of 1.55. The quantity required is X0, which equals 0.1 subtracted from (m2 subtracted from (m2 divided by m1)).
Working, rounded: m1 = 6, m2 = 0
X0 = -0.1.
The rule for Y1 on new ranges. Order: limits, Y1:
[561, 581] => 18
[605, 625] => 27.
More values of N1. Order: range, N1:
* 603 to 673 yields 1.81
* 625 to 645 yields 1.80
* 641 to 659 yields 1.79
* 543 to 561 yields 1.80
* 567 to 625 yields 1.71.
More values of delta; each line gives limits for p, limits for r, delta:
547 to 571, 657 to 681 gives 0.74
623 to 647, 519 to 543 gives 1.66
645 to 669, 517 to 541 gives 1.52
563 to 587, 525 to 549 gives 0.71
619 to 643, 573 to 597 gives 0.76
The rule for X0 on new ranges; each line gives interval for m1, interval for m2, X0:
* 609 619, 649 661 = -0.9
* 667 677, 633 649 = -0.1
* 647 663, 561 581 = -8.7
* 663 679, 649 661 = -1.0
